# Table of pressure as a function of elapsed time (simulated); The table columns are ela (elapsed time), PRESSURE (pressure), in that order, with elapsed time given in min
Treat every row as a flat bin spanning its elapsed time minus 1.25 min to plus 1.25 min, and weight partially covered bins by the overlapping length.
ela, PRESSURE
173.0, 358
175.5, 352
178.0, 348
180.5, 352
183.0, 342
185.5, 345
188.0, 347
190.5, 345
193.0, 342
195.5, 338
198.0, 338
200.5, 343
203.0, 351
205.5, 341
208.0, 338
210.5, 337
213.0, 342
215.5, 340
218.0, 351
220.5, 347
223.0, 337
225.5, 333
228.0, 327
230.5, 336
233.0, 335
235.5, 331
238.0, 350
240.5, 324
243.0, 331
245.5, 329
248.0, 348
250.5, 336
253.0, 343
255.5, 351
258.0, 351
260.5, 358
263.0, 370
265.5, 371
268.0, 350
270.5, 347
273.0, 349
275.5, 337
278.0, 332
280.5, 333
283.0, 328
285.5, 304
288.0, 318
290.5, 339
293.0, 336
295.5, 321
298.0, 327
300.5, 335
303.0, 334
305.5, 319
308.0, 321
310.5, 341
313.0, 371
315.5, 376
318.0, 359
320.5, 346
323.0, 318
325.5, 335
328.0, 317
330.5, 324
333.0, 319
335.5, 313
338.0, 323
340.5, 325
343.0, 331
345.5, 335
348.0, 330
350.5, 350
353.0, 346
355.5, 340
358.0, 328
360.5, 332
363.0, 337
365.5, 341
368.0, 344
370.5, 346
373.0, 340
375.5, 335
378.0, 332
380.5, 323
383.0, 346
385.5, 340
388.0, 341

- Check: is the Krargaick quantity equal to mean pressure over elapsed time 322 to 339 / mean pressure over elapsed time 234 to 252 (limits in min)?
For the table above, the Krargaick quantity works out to 0.957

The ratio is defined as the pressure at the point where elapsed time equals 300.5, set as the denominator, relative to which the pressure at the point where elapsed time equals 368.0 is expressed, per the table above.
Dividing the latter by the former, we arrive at 1.03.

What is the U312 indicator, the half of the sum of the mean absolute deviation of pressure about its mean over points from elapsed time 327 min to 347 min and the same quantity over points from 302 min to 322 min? 11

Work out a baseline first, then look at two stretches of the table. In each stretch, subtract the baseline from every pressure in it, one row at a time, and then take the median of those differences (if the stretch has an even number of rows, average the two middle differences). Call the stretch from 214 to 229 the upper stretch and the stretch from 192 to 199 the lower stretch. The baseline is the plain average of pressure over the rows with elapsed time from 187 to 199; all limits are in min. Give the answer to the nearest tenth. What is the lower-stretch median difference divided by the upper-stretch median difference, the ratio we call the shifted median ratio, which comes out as 1.1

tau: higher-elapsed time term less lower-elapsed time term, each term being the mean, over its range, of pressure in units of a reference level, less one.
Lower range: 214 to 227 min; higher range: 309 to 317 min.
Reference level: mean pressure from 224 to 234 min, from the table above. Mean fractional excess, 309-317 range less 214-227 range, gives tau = 0.06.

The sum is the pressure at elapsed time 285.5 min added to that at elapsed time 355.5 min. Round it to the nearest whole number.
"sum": 644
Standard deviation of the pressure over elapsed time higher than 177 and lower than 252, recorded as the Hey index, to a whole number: 7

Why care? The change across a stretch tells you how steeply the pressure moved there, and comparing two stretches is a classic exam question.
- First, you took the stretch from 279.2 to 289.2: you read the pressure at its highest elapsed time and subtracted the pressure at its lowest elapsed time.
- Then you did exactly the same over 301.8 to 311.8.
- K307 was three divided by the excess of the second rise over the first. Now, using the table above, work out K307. 0.14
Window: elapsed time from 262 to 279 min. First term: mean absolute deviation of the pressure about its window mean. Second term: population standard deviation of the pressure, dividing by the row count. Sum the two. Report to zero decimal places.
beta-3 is 25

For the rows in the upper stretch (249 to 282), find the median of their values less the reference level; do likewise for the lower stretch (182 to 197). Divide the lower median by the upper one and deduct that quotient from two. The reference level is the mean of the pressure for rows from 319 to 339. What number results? 1.2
